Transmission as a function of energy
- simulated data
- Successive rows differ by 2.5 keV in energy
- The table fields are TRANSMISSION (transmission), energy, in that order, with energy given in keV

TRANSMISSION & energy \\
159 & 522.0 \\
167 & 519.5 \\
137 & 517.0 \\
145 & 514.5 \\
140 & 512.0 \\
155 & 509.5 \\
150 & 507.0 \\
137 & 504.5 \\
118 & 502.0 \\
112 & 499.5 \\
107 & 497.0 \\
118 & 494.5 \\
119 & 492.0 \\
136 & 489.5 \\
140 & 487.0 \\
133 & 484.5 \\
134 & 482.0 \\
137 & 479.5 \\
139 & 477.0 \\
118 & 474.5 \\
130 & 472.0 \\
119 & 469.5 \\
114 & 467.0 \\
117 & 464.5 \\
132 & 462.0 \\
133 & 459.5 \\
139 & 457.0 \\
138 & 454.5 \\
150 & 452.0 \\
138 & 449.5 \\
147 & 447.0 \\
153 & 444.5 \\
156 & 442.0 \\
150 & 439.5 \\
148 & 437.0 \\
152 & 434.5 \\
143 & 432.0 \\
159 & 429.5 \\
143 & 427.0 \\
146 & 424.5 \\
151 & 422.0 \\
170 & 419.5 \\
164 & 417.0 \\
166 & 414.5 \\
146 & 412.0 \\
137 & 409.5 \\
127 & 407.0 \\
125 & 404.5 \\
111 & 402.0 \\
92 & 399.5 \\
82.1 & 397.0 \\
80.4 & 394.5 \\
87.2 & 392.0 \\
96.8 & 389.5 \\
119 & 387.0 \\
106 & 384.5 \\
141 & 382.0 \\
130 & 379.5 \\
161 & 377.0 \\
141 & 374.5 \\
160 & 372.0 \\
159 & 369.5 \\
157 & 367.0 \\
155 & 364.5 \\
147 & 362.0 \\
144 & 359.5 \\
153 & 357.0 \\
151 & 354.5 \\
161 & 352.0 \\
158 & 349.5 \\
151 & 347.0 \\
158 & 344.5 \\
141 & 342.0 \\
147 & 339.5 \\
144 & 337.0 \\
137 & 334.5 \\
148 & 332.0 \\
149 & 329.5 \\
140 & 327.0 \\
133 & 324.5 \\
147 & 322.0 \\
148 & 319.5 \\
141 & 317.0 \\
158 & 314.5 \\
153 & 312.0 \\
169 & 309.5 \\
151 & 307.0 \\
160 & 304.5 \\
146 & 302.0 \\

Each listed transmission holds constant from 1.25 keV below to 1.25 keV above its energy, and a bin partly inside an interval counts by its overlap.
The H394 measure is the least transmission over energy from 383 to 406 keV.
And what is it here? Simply 80.4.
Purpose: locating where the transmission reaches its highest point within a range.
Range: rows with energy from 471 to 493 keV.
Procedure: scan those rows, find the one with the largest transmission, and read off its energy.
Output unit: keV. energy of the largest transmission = 487.0 keV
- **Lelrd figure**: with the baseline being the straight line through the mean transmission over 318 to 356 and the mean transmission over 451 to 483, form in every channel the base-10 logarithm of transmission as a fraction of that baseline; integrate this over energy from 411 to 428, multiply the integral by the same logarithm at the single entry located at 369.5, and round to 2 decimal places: 0.04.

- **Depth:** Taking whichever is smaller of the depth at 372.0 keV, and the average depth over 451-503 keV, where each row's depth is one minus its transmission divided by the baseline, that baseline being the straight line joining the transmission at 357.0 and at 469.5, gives -0.094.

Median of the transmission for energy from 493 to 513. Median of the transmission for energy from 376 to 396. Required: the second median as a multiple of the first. 0.88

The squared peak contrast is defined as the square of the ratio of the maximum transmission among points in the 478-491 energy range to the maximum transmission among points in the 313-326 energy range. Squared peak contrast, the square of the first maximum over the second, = 0.79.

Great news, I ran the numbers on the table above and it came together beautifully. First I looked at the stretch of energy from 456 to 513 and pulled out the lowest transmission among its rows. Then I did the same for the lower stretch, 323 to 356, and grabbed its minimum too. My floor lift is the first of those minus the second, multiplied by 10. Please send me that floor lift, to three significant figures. -260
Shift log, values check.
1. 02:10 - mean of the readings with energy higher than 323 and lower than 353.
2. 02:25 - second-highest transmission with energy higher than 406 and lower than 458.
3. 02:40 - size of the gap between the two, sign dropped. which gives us 19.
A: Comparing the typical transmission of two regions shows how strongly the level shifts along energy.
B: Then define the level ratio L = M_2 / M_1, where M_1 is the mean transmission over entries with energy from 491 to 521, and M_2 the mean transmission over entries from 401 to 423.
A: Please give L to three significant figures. 1.08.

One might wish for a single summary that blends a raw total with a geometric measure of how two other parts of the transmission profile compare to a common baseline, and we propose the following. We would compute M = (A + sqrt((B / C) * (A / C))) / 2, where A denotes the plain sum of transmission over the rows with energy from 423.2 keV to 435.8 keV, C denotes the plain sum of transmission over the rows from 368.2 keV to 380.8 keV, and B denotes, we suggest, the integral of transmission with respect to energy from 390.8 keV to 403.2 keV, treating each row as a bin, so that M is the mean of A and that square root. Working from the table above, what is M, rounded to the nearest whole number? 372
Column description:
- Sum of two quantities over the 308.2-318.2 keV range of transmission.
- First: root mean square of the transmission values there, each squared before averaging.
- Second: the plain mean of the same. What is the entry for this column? 311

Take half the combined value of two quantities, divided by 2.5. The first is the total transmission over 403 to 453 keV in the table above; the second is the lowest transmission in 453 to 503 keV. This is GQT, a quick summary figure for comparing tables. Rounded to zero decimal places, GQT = 616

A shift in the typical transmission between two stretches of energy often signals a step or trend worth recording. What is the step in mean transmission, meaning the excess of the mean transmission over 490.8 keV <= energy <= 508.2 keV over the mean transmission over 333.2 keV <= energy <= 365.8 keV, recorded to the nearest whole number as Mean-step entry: -27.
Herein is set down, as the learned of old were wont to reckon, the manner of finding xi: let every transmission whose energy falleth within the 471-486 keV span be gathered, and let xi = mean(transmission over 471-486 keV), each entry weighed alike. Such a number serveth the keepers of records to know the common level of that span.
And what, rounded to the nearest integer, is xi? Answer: 132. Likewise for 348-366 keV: 153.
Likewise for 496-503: 112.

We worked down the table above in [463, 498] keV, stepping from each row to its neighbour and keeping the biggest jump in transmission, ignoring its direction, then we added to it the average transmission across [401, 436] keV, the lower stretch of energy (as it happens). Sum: 167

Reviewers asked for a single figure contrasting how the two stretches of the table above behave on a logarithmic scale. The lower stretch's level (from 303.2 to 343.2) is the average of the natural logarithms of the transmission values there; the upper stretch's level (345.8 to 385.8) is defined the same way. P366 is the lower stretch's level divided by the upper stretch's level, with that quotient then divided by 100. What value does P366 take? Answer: 0.0100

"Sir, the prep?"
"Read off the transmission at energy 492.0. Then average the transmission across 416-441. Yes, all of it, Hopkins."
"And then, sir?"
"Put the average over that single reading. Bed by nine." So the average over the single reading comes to 1.28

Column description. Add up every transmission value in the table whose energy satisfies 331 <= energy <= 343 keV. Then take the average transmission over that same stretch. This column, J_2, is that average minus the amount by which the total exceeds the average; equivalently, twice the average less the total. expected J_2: -430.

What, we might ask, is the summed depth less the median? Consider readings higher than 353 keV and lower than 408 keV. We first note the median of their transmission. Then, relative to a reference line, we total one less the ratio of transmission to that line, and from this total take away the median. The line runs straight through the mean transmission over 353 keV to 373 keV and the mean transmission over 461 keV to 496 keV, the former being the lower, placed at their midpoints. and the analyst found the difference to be -132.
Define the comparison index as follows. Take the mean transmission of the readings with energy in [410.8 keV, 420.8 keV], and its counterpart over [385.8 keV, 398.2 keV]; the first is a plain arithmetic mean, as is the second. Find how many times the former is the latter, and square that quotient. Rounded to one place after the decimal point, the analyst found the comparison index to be 3.0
